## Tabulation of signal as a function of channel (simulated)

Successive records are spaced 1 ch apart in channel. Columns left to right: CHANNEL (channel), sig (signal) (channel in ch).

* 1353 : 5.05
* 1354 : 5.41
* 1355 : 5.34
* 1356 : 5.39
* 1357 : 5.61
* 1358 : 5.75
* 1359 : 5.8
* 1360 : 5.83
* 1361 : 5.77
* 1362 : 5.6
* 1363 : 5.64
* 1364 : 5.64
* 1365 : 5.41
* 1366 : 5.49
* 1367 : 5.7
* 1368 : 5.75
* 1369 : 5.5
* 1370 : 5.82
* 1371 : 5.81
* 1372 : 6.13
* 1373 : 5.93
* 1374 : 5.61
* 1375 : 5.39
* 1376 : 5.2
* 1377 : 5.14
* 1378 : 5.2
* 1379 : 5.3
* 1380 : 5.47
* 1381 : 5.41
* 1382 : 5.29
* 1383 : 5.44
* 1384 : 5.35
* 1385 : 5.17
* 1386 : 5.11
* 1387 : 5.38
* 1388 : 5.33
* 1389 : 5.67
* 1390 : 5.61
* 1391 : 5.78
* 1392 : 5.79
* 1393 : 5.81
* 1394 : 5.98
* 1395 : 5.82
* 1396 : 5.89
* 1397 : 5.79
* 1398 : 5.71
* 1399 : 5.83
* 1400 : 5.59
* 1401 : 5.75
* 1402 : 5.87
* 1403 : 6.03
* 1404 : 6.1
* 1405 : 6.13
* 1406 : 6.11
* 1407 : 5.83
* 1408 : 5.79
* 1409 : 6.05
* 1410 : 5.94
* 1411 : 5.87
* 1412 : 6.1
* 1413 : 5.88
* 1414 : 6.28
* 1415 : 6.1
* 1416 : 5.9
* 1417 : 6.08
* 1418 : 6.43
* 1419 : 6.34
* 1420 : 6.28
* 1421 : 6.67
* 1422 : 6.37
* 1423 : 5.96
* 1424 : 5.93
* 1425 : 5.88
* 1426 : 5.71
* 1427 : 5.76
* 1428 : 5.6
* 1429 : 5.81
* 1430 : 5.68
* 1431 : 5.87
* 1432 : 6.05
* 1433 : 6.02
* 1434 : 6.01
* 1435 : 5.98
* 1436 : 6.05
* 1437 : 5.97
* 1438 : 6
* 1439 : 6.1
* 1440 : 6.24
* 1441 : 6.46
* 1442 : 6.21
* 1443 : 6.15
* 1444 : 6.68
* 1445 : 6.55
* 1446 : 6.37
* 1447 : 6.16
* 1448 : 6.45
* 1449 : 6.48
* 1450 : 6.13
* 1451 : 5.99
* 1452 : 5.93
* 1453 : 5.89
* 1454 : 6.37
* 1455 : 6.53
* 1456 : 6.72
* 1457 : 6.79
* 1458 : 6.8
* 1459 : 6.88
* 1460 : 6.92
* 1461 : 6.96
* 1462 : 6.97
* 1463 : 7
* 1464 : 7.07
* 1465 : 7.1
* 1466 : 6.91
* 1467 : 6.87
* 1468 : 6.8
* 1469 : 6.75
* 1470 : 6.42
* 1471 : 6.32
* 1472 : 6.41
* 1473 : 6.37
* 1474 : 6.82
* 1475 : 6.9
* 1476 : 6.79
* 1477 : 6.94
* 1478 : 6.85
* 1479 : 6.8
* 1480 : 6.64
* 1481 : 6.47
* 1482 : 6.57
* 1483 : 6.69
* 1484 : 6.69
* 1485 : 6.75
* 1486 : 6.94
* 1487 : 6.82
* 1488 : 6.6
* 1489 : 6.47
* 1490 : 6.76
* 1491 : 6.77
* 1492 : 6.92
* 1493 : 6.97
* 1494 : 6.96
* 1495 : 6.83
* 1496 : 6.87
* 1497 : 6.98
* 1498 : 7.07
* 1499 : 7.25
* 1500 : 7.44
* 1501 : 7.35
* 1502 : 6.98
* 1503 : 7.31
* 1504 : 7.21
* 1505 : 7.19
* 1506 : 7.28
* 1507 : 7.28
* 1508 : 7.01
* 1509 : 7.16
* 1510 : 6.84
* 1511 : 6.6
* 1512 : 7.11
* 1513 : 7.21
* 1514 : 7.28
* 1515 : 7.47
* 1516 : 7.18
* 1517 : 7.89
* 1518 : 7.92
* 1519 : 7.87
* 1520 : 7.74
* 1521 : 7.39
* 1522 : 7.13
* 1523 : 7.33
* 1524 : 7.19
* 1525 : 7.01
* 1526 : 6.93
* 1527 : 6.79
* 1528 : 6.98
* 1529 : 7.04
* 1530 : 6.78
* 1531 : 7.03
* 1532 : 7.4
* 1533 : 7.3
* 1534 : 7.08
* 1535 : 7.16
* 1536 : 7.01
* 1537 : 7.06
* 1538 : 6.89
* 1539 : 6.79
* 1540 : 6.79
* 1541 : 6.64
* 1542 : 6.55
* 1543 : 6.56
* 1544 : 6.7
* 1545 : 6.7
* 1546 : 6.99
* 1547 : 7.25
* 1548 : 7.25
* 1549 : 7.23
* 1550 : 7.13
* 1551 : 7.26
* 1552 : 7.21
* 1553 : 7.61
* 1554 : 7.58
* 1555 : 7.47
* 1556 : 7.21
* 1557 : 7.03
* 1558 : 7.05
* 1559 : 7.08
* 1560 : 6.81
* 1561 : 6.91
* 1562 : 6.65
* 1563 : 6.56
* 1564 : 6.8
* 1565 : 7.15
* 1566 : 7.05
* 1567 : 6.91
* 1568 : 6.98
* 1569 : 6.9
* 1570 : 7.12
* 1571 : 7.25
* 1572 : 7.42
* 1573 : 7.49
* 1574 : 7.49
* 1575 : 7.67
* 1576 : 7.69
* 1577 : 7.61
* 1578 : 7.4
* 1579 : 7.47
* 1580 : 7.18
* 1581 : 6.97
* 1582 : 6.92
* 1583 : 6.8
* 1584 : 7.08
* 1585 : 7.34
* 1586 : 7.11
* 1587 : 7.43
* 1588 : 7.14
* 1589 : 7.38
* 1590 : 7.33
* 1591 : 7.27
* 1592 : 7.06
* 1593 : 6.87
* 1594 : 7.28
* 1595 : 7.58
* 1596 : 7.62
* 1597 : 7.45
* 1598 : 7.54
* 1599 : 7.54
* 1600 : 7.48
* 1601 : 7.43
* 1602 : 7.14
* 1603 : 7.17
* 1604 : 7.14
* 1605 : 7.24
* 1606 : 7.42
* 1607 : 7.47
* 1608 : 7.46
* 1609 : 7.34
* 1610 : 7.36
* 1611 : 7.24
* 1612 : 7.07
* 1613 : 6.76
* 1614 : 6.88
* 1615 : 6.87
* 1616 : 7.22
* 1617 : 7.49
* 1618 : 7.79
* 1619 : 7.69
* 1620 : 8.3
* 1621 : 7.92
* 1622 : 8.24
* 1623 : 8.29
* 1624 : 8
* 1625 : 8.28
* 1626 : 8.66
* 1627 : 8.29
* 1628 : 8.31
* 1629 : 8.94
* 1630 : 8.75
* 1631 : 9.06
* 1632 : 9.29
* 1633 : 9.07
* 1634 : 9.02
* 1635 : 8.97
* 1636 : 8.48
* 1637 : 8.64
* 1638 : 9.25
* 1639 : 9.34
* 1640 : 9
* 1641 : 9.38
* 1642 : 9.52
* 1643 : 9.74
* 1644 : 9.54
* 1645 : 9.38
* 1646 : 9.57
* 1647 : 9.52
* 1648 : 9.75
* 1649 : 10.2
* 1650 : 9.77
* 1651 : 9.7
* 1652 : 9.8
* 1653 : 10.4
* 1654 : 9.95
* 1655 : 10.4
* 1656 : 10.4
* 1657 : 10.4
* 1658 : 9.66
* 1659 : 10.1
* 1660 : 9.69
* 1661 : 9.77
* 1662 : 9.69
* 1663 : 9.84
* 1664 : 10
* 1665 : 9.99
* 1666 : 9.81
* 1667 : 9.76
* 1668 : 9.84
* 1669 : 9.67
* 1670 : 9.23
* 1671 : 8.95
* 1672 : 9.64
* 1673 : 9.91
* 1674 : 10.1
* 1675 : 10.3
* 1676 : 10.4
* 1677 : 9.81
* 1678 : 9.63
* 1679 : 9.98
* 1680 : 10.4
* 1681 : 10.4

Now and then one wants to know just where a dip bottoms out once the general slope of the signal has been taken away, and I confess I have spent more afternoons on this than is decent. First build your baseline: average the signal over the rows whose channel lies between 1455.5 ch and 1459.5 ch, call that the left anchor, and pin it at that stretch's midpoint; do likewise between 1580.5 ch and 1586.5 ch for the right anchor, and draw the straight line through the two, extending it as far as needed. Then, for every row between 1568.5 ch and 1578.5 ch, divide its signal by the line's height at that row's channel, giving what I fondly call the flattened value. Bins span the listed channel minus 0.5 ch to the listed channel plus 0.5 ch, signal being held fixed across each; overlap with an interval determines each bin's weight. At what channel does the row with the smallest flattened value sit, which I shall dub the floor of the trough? 1569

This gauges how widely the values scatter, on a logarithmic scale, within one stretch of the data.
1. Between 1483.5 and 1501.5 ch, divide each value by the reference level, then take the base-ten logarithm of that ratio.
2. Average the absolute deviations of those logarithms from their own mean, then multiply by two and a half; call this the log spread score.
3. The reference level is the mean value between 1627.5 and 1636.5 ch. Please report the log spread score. 0.029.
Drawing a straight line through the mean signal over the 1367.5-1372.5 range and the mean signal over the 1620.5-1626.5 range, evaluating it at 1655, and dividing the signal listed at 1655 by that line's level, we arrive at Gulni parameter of 1.22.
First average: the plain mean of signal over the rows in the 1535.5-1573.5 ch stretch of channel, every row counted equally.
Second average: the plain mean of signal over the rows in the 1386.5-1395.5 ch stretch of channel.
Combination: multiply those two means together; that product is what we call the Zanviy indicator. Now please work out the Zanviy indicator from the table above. 40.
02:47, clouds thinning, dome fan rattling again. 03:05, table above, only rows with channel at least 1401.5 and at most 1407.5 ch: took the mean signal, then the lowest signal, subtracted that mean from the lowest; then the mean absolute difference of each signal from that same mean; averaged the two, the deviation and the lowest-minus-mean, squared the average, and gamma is 0.0014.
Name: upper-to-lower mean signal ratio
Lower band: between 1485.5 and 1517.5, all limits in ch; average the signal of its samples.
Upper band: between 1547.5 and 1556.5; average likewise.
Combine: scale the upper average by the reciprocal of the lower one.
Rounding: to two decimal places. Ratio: 1.04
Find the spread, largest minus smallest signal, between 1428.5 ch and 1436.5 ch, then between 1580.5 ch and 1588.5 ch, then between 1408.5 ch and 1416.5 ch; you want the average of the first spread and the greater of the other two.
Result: 0.5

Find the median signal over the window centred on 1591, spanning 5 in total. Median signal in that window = 7.3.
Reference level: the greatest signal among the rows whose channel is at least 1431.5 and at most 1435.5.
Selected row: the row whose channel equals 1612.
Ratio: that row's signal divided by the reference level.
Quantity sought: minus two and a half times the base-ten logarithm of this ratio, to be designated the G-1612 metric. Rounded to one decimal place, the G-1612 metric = -0.2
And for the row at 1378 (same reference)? 0.2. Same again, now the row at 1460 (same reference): -0.1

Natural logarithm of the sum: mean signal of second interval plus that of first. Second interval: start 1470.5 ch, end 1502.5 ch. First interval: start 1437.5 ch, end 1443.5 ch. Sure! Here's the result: 2.57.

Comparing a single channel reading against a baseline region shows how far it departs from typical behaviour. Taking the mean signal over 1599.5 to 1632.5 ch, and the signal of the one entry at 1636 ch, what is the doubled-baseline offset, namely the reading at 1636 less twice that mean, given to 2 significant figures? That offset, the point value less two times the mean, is -7.0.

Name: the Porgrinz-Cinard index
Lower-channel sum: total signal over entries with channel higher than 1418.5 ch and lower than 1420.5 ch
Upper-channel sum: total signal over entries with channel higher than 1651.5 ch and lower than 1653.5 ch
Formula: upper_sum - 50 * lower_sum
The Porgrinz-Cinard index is -611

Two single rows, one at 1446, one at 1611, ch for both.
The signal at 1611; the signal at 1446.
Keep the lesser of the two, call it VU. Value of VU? 6.4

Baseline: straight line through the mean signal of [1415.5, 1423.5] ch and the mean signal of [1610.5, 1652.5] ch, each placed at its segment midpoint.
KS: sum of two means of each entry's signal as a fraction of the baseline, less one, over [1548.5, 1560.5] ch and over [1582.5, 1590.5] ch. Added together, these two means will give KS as -0.19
